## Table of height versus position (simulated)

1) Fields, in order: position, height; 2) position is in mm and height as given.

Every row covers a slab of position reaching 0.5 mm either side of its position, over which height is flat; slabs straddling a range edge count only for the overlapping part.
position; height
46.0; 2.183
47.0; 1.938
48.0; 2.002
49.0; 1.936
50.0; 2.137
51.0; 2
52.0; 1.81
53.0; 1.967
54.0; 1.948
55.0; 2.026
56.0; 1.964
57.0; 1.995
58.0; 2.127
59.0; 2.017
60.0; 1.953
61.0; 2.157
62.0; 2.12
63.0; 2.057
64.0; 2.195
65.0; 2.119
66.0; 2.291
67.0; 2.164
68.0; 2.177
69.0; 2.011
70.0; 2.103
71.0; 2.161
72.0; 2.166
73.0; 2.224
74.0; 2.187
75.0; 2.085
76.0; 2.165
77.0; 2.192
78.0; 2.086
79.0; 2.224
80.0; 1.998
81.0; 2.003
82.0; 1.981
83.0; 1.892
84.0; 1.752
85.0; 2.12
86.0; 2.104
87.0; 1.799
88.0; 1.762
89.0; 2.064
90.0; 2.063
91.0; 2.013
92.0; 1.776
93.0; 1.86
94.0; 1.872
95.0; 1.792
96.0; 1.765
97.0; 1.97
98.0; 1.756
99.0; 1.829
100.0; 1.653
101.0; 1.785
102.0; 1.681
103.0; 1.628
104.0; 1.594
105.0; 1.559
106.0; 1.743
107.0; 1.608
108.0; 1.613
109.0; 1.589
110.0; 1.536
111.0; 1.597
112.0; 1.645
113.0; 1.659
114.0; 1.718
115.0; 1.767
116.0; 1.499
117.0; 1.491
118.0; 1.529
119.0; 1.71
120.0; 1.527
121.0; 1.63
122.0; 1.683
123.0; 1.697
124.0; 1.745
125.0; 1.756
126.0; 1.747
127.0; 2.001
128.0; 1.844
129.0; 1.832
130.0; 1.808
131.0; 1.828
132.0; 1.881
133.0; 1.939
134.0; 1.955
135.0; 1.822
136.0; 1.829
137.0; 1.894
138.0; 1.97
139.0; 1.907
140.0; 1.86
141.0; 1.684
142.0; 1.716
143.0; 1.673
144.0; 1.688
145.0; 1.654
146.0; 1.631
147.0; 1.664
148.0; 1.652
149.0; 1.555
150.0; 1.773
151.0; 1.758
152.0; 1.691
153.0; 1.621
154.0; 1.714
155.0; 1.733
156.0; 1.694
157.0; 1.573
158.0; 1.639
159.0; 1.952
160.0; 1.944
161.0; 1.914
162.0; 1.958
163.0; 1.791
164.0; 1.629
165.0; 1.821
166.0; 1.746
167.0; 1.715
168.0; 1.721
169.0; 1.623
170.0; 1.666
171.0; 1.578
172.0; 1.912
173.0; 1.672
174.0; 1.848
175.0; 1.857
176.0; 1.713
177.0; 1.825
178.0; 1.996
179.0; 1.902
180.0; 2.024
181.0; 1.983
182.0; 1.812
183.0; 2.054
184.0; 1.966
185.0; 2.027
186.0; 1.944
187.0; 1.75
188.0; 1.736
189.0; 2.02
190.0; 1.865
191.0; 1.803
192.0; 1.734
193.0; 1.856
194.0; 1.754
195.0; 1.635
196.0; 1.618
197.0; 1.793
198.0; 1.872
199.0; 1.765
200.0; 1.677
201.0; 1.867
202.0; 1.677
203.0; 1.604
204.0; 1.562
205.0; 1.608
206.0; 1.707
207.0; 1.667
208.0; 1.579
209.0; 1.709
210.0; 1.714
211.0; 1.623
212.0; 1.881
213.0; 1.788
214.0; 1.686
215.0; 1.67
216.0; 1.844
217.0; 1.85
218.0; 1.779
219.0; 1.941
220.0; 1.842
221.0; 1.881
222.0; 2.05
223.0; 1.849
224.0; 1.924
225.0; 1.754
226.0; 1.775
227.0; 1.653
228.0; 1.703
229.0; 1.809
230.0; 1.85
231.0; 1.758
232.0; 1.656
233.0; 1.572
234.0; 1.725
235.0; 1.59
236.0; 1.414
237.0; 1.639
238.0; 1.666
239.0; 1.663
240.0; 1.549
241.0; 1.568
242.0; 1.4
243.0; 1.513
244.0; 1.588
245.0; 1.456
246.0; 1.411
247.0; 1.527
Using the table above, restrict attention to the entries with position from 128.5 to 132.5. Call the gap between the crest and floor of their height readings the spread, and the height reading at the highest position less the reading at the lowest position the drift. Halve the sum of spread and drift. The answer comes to 0.06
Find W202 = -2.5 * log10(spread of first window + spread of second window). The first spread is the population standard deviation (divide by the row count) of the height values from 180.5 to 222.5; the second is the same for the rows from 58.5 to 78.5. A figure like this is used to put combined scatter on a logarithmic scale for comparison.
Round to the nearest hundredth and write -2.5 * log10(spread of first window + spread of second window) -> 1.69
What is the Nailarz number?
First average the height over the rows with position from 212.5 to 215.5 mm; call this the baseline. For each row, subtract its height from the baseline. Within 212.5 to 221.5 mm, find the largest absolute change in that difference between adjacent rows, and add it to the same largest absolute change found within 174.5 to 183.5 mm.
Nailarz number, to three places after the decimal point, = 0.416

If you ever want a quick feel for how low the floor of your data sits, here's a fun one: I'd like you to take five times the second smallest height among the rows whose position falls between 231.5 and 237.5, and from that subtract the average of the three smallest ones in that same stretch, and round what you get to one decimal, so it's 6.3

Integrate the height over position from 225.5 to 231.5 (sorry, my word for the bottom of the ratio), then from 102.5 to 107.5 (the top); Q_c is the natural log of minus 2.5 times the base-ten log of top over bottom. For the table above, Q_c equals -1.3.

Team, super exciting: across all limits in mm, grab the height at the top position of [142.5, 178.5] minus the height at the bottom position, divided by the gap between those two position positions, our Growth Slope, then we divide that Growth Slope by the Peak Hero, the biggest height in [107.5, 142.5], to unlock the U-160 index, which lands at 0.0046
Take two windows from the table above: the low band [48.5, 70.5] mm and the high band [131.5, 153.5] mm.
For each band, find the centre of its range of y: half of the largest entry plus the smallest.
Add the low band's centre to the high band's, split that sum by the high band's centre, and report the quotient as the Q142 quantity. 2.16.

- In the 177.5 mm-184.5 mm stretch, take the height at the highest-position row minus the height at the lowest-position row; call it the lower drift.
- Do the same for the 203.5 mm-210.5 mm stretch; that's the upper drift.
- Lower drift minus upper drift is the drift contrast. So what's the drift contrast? -0.18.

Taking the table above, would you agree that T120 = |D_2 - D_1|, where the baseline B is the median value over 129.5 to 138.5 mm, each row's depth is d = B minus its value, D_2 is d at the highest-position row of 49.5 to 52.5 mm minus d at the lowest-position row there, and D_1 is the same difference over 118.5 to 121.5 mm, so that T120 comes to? 0.25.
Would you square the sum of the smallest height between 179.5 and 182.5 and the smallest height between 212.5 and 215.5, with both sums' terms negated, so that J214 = 12.1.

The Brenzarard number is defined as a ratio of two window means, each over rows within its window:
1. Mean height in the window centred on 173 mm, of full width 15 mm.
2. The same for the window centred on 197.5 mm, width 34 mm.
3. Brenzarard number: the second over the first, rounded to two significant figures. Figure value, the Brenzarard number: 0.99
